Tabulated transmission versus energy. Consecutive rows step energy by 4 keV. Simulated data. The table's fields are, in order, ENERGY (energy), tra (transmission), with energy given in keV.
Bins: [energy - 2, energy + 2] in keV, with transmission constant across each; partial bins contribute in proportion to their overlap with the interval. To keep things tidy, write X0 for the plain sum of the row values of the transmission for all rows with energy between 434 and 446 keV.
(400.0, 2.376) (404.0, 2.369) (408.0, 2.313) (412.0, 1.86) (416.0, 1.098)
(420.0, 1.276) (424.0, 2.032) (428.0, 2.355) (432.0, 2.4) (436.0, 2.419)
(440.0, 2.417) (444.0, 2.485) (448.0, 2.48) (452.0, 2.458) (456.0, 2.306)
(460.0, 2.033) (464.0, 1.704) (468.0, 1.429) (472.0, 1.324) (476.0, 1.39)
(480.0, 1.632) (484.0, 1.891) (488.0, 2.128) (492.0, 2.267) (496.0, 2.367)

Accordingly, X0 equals 7.3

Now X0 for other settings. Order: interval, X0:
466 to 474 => 2.8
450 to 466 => 8.5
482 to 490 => 4.0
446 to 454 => 4.9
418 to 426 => 3.3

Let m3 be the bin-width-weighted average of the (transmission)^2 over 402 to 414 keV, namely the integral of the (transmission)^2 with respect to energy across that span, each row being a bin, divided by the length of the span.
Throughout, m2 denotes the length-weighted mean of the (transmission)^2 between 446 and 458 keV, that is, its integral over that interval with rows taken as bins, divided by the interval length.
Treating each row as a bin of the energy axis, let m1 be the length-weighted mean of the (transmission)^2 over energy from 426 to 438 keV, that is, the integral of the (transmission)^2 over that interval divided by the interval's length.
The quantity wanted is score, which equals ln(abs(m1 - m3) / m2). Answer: -1.9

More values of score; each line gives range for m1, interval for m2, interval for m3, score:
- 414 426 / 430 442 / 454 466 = -1.2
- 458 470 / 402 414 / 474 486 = -2.8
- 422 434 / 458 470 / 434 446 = -1.3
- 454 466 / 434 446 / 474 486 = -1.5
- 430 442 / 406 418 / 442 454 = -2.4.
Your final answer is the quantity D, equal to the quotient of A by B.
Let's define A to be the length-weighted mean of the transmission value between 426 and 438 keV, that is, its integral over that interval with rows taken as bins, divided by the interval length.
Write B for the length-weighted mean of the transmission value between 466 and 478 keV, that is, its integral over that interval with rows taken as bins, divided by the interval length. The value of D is 1.73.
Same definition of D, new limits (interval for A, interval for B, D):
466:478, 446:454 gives 0.56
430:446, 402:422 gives 1.36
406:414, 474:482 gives 1.38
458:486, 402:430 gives 0.86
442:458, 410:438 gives 1.27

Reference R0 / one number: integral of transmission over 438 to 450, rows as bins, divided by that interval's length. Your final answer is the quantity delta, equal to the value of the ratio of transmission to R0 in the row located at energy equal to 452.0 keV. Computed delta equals 1.00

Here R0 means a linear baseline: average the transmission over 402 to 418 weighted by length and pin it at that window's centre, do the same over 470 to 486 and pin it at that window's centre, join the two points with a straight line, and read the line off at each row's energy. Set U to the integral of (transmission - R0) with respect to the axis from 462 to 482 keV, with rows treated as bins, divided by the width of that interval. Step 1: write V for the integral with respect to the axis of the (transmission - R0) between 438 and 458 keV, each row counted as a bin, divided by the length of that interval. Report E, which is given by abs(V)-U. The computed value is 0.8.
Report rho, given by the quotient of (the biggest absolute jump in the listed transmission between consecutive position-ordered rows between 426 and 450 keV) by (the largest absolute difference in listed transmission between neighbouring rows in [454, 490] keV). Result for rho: 0.2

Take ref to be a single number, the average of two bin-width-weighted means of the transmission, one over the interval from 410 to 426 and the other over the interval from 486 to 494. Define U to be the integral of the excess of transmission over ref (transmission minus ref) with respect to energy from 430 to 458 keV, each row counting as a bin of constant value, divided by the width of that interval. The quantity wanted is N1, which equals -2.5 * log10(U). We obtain 0.7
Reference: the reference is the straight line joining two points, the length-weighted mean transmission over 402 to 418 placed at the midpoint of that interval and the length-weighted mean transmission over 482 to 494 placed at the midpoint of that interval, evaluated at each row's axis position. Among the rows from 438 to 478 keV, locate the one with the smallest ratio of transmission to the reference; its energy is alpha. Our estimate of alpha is 472.0 keV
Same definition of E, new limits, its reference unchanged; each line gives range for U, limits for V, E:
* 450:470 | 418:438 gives -0.1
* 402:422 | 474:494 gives 0.4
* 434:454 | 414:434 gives -0.7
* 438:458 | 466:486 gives -0.7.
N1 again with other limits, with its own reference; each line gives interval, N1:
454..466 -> 2.2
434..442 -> 0.7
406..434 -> 4.1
